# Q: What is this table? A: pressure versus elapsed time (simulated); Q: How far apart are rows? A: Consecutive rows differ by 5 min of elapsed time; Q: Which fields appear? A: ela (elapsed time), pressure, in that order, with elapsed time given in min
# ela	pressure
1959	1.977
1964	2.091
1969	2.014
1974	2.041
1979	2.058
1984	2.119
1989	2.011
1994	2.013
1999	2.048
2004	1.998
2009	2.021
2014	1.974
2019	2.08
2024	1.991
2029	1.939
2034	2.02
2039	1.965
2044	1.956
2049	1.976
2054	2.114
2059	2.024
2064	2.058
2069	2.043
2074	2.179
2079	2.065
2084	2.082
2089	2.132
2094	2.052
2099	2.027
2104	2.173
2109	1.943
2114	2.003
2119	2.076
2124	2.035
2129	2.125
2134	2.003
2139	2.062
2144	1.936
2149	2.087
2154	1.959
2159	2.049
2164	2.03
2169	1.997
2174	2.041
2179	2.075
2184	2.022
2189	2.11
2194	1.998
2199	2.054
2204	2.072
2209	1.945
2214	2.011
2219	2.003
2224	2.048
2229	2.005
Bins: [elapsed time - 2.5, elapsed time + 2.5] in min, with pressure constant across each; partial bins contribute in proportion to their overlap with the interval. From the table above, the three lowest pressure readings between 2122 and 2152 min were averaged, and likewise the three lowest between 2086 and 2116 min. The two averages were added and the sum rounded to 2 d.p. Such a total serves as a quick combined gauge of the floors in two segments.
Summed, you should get 3.98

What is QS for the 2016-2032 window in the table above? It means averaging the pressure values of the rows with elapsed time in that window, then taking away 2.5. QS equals -0.497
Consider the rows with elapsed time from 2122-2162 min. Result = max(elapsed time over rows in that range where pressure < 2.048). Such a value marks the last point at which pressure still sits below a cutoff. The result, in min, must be 2154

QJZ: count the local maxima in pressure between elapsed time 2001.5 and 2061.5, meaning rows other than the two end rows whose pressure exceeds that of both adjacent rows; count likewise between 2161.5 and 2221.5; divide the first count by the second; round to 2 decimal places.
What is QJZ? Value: 1.00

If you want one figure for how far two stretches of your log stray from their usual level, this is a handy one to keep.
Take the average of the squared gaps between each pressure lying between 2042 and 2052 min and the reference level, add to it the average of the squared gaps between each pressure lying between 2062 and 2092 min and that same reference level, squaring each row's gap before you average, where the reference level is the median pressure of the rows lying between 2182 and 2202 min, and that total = 0.011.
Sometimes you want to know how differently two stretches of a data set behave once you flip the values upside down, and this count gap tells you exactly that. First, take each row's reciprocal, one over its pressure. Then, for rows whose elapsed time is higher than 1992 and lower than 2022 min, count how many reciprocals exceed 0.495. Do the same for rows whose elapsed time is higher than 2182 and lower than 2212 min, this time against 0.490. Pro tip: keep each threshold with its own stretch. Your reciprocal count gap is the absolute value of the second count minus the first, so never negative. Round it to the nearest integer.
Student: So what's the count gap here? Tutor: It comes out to 0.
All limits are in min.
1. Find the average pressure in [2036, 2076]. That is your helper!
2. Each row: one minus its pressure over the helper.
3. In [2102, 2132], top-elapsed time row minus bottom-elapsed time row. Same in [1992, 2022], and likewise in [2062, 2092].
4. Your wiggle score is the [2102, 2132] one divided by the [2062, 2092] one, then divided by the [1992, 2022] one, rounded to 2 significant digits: 20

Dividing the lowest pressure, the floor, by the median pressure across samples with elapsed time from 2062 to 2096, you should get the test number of 0.989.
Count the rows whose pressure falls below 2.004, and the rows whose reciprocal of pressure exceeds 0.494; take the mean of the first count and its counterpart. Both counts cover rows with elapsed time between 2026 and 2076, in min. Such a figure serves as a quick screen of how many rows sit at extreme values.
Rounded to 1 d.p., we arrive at 5.0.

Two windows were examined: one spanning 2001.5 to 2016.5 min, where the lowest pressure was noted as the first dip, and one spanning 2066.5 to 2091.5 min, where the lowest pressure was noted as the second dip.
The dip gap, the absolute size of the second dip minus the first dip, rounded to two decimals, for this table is 0.07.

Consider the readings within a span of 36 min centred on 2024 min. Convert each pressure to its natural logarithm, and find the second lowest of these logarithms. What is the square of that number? 0.46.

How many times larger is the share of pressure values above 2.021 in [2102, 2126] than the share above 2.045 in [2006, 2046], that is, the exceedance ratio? 5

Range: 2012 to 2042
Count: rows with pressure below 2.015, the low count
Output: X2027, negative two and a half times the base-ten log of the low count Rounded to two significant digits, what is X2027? -1.5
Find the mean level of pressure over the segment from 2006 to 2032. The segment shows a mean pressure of 2.001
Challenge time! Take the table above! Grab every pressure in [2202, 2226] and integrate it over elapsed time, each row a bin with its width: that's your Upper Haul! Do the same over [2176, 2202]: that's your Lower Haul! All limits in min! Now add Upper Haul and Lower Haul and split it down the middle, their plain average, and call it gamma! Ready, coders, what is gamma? 50.8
